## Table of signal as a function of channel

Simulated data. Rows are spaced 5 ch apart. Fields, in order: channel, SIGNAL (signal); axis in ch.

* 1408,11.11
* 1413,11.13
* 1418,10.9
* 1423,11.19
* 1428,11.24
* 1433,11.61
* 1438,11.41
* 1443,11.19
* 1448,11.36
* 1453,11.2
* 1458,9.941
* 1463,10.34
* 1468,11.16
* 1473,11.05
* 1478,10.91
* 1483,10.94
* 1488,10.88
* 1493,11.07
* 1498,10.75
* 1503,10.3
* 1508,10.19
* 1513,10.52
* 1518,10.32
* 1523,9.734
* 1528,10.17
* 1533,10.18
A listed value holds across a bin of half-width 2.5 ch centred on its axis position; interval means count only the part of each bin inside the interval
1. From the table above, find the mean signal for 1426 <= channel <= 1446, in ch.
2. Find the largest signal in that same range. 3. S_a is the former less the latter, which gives -0.2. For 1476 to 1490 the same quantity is 0.0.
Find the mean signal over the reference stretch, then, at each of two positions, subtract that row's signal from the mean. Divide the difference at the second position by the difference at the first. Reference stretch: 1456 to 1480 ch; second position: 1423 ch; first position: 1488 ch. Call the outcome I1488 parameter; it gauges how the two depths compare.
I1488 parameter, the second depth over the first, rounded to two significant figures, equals 2.6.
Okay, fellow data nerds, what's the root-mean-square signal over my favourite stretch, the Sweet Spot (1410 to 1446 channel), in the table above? 11.2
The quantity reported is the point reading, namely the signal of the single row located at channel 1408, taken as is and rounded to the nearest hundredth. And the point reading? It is 11.11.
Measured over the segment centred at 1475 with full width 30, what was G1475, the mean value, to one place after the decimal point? 10.9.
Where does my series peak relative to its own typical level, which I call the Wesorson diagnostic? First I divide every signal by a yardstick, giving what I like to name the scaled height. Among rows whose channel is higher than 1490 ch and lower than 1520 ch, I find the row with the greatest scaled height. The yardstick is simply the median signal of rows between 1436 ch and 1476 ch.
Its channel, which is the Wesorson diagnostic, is 1493 ch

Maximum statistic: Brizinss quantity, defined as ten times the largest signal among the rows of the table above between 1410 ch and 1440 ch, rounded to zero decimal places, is 116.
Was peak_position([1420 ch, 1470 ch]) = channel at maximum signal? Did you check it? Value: 1433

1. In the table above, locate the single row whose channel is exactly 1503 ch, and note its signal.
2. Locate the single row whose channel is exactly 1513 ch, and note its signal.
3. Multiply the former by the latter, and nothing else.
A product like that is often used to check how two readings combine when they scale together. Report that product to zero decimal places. 108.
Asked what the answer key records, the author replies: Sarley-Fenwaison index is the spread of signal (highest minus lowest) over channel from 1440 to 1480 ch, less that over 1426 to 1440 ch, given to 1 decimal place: 1.0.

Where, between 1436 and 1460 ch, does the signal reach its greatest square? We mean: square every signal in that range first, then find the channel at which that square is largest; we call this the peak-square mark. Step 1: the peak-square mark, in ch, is 1438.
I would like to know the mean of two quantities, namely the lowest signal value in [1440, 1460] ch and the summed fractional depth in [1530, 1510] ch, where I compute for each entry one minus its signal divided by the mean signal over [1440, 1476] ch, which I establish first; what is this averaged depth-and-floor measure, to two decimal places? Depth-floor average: 5.10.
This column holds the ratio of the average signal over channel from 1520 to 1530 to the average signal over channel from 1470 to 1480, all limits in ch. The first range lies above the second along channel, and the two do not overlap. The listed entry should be 0.906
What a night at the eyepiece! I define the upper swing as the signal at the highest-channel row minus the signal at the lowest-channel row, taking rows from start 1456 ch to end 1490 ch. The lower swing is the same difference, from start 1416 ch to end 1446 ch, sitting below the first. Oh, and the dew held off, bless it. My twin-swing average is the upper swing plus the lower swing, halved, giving 0.6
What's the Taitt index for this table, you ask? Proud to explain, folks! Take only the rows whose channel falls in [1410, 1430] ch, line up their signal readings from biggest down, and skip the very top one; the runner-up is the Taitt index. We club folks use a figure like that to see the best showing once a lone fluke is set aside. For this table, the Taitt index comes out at 11.19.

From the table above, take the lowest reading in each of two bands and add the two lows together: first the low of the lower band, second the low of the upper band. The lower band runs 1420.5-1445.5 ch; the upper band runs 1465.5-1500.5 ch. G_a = 21.9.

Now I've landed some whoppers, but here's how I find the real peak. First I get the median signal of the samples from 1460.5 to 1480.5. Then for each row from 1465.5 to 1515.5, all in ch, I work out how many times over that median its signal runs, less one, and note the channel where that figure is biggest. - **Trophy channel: 1468 ch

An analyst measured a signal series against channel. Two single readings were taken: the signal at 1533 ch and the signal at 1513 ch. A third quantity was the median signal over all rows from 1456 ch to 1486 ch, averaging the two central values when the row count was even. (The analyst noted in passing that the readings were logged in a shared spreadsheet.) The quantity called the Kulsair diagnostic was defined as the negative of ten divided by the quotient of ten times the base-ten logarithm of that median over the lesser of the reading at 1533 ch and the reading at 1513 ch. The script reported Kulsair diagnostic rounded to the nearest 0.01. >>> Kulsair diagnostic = -9.80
